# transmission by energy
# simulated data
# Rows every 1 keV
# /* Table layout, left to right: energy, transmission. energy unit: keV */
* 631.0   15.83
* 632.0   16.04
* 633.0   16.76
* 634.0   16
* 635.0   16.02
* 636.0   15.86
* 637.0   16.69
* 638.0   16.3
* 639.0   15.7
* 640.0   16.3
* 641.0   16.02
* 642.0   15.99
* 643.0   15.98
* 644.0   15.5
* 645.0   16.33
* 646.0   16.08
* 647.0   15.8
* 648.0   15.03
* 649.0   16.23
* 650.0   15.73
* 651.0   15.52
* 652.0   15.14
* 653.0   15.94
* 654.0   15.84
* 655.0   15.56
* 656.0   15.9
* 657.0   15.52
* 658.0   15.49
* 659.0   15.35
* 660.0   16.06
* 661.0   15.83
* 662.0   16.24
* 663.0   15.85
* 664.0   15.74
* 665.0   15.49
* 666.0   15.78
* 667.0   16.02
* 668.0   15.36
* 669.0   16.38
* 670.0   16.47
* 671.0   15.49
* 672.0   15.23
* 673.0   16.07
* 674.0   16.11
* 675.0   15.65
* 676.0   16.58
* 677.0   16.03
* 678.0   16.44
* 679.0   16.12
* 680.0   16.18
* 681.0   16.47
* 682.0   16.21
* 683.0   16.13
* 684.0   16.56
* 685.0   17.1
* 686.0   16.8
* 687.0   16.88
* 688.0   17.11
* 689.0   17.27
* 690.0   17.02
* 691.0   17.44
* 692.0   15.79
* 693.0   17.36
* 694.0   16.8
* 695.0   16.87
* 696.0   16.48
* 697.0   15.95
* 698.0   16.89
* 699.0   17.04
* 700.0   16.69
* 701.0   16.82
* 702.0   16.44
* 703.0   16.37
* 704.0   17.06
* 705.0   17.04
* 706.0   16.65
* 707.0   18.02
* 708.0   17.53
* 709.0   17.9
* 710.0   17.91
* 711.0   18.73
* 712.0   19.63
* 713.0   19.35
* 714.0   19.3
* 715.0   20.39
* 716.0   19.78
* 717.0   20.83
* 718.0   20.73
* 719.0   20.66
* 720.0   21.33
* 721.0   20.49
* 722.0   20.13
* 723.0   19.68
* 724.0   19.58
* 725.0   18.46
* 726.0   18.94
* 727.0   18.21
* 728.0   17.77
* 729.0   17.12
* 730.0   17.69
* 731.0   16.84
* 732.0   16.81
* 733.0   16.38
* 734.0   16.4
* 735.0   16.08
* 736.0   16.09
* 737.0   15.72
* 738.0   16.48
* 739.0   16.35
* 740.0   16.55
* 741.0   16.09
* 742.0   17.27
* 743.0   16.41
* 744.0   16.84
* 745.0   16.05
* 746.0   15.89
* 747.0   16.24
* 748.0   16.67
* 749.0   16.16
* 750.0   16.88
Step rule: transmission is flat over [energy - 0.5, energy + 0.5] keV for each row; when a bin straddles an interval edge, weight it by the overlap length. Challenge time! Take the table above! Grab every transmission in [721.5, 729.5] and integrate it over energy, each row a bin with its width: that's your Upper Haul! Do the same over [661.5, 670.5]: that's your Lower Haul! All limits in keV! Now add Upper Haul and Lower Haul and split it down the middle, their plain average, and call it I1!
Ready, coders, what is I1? 147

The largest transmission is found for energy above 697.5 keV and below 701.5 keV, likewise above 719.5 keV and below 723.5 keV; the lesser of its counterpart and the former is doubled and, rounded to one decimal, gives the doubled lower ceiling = 34.1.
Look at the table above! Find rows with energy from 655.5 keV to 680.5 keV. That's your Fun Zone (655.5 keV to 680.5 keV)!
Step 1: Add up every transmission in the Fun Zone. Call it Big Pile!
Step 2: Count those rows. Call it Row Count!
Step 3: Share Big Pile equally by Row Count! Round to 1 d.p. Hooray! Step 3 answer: 15.9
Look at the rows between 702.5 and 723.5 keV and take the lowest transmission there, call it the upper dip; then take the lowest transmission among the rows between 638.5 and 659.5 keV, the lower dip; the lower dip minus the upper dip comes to -1.3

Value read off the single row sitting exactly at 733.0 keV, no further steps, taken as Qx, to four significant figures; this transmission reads 16.38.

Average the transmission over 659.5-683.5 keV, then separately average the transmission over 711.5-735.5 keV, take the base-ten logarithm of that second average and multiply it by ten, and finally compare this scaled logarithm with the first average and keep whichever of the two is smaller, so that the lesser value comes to 12.8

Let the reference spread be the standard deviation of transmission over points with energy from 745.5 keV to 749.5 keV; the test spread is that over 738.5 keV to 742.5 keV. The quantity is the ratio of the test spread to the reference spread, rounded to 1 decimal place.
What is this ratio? 1.6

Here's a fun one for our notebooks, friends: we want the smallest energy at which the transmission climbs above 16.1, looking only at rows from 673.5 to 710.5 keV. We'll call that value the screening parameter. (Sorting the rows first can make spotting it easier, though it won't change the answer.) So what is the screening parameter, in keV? 674.0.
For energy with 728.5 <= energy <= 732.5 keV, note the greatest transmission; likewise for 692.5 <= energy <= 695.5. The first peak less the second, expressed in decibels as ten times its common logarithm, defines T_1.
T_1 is -4.8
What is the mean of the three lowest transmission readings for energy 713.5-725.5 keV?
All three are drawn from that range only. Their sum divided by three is 19.1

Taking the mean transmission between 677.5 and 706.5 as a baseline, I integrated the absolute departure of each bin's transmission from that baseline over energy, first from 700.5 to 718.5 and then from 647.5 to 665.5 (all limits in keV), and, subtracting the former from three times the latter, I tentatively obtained 23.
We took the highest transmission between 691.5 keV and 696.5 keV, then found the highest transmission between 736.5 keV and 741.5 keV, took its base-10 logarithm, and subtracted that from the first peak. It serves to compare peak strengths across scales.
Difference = 16.1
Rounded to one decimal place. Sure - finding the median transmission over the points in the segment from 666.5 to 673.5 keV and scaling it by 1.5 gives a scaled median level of 24.0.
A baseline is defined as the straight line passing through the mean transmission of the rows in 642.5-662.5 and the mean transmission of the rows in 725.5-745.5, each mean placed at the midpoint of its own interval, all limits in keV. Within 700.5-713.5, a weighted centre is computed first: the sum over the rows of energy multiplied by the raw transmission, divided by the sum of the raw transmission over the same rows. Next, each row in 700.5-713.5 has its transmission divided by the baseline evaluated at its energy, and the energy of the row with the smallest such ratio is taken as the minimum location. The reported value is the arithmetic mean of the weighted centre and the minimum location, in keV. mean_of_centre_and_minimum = 705.1 keV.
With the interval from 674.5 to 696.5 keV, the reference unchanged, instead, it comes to 688.8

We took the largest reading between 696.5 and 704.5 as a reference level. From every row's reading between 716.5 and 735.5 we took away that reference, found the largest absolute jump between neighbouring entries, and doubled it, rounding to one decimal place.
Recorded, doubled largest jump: 2.2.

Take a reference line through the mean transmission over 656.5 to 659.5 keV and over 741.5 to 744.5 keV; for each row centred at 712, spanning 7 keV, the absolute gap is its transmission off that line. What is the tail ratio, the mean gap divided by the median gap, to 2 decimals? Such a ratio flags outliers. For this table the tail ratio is 0.92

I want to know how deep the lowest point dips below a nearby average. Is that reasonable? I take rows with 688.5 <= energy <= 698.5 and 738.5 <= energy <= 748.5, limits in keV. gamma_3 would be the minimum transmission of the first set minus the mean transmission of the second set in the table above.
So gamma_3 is -0.65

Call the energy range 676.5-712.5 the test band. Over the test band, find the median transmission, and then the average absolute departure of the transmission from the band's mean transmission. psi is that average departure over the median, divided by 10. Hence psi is 0.0033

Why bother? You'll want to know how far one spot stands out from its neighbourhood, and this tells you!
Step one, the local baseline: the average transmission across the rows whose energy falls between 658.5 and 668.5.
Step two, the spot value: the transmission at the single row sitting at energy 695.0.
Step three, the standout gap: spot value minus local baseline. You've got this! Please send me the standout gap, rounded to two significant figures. 1.1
